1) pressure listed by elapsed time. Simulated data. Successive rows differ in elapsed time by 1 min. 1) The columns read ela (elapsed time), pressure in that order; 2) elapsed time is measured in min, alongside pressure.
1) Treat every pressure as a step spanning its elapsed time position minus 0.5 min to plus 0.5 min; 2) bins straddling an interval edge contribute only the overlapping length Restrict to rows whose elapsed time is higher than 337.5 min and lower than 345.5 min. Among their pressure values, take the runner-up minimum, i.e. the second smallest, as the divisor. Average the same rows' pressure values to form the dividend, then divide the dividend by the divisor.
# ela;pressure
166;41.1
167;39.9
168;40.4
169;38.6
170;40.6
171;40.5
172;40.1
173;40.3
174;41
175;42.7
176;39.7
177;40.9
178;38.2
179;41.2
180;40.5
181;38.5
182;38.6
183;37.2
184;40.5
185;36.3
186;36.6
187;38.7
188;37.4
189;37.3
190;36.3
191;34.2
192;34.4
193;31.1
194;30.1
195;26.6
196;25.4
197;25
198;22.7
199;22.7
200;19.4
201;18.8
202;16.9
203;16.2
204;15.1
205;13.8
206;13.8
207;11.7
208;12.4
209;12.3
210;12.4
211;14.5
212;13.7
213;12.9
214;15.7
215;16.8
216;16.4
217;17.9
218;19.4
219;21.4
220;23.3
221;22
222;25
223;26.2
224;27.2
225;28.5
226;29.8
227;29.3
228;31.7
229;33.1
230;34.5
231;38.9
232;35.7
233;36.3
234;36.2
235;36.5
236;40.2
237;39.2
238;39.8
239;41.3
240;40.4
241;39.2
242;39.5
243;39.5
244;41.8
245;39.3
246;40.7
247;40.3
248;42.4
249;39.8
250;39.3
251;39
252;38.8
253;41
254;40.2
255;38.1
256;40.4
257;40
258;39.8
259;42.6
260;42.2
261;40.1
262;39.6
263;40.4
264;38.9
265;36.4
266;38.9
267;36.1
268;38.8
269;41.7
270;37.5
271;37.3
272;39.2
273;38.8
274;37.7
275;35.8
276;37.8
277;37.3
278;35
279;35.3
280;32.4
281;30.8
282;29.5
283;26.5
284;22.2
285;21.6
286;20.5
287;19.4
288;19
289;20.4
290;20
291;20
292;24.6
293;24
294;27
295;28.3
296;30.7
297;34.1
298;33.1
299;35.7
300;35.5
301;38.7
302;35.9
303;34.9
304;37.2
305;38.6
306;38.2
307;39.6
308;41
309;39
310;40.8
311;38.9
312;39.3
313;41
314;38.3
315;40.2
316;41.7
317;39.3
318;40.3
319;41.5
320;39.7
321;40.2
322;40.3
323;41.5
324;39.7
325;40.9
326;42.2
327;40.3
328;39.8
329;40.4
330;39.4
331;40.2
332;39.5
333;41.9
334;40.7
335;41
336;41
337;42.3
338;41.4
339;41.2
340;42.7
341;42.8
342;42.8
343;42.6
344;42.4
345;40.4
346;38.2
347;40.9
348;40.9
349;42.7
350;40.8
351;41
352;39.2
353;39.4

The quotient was 1.02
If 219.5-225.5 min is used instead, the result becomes 1.09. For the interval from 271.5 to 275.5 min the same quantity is 1.00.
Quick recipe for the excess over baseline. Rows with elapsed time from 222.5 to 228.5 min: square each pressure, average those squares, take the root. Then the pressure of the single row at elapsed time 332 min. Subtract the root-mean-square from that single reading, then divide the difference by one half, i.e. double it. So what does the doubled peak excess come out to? 21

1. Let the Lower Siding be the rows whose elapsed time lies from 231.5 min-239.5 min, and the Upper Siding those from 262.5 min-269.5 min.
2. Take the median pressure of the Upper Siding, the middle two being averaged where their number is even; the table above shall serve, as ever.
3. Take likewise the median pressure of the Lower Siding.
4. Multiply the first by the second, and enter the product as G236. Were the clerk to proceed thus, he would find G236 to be 1472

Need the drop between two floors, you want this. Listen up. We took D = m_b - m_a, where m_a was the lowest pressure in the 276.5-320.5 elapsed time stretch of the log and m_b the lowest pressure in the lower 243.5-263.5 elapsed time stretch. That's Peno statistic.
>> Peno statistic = 19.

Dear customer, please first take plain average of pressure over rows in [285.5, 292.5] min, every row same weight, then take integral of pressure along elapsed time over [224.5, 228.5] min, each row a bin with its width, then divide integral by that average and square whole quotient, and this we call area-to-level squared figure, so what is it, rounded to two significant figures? 34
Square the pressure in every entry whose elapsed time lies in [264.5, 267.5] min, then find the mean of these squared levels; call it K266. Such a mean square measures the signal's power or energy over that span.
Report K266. 1380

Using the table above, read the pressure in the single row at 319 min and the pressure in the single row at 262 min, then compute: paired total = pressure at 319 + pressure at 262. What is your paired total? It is 81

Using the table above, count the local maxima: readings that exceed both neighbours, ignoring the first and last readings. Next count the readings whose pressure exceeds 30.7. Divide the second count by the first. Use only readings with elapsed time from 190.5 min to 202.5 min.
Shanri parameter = 3.0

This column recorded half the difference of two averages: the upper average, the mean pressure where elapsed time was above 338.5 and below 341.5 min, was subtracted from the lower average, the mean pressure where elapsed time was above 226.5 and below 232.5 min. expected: -4.2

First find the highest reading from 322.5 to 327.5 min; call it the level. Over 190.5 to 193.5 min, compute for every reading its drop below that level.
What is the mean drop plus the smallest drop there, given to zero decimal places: 17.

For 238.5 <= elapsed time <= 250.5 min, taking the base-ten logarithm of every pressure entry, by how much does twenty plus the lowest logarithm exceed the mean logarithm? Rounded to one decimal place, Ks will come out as 20.0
